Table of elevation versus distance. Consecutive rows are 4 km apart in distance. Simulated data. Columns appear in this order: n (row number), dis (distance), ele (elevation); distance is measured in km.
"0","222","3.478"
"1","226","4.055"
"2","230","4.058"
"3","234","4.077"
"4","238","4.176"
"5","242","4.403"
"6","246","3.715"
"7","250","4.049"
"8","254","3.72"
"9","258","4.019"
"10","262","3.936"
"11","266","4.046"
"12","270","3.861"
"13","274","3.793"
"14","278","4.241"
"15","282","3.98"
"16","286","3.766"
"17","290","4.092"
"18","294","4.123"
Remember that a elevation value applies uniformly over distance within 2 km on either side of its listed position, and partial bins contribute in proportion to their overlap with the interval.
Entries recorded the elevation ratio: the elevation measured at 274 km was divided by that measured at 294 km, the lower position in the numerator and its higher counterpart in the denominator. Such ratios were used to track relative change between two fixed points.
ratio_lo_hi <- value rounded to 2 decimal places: 0.92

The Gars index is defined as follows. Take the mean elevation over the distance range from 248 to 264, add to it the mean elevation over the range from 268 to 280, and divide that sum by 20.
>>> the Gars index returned 0.395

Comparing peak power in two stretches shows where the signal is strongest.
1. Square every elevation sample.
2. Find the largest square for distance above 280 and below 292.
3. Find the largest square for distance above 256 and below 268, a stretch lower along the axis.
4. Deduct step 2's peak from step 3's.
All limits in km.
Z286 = -0.4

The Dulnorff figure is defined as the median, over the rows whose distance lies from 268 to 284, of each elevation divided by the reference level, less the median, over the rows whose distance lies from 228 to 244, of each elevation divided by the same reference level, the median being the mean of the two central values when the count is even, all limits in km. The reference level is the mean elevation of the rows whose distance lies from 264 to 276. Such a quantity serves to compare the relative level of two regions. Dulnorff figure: -0.053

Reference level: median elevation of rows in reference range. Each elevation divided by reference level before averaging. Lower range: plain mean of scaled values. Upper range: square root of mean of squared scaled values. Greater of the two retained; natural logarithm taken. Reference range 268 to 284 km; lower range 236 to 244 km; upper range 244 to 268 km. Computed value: 0.090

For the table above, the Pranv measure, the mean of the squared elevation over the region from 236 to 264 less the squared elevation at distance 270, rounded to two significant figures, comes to 1.2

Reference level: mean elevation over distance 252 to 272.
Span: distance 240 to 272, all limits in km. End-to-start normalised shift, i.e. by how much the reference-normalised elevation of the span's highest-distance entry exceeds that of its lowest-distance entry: -0.14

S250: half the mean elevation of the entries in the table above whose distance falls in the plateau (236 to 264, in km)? 2.00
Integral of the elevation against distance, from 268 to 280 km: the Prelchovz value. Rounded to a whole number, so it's 48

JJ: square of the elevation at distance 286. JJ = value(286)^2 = 14.2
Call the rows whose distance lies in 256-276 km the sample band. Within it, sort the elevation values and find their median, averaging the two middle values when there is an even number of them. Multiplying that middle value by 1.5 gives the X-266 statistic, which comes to 5.90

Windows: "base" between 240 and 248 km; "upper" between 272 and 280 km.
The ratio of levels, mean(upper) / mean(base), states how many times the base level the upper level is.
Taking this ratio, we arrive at 0.99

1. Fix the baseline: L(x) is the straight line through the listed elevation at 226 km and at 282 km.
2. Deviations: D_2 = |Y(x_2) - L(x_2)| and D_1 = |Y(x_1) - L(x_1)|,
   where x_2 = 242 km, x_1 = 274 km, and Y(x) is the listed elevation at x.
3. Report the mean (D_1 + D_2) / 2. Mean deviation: 0.28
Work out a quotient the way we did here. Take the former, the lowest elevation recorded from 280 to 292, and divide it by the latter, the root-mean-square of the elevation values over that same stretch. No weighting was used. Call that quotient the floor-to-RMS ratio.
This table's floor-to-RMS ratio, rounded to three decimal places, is 0.954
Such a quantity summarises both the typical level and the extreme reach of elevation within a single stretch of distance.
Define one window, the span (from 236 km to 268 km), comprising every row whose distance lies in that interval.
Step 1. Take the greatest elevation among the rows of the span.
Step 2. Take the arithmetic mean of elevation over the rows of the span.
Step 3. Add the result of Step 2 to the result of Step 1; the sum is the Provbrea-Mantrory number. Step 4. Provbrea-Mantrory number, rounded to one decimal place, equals 8.4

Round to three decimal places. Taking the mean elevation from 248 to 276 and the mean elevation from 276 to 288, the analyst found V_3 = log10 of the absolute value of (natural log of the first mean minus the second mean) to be 0.420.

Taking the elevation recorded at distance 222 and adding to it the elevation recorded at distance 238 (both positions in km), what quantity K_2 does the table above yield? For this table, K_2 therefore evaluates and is 7.65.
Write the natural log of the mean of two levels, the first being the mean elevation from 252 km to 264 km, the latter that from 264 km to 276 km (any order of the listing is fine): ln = 1.36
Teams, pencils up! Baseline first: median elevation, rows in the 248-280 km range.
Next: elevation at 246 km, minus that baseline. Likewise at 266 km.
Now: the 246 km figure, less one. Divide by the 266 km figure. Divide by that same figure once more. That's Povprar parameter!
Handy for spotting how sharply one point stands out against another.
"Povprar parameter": -269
